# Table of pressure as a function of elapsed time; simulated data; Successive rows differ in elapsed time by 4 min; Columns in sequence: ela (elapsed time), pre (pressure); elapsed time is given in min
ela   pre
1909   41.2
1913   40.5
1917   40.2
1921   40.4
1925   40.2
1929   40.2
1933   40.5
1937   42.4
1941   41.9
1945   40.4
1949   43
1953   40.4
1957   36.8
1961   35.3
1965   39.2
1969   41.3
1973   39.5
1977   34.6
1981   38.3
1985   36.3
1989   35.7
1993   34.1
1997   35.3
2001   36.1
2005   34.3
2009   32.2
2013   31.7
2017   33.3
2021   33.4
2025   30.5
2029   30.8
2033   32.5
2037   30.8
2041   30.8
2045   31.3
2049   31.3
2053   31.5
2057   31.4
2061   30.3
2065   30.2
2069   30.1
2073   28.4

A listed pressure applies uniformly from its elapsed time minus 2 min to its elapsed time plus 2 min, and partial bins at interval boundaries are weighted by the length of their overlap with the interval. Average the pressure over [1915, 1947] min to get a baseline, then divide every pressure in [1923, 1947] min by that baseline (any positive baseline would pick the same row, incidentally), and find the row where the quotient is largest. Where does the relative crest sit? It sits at 1937 min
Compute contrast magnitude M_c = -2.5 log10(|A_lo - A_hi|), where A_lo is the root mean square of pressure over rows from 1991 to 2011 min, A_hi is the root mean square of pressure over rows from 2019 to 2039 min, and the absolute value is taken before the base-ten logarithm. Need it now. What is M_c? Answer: -1.1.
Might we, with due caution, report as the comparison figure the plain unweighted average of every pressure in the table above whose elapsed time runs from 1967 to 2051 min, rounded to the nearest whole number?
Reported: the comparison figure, 34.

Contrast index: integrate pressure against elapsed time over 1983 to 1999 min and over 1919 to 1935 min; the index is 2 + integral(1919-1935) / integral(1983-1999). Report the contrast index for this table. 3.14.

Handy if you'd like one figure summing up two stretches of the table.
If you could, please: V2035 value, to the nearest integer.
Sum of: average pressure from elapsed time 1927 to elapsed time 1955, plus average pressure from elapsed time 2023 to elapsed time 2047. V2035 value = 72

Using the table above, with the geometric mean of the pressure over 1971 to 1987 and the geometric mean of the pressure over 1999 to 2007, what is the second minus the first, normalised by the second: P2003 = -0.055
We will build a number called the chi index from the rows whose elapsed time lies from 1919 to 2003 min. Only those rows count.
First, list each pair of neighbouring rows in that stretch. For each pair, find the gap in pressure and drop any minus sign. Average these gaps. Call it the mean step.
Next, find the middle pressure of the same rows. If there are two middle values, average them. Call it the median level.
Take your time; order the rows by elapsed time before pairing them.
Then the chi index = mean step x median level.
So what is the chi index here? 74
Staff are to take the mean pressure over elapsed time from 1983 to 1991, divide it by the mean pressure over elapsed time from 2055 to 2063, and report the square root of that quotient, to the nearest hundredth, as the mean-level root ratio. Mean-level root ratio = 1.08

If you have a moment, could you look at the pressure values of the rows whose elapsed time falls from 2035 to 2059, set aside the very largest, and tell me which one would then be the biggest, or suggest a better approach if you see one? 31.4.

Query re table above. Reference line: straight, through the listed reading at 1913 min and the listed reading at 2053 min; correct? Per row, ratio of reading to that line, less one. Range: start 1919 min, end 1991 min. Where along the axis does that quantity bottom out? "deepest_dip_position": 1961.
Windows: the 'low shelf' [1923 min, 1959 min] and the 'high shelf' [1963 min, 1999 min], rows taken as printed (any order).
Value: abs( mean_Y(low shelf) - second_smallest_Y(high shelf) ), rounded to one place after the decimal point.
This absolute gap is 6.0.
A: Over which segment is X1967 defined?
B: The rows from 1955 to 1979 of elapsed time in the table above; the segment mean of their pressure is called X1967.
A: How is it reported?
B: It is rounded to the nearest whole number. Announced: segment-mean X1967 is 38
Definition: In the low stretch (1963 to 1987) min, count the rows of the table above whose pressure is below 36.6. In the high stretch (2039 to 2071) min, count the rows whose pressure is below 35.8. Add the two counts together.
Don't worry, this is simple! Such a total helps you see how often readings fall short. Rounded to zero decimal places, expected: 10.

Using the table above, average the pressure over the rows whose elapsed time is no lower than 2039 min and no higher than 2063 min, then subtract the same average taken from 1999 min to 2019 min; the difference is -2.4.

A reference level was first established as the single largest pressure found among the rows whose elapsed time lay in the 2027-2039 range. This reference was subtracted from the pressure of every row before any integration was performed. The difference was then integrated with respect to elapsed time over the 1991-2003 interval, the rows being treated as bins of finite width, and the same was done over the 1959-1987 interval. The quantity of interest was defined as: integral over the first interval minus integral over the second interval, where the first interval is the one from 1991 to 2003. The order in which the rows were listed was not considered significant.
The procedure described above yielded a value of -116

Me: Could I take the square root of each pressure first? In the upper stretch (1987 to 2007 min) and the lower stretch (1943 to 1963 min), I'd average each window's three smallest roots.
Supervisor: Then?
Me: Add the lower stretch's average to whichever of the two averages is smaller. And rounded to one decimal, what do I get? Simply 12.0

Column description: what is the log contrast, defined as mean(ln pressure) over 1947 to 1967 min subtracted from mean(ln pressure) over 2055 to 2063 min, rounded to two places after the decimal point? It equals -0.23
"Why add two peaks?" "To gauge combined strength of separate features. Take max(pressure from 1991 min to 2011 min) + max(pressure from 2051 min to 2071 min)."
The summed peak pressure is 68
